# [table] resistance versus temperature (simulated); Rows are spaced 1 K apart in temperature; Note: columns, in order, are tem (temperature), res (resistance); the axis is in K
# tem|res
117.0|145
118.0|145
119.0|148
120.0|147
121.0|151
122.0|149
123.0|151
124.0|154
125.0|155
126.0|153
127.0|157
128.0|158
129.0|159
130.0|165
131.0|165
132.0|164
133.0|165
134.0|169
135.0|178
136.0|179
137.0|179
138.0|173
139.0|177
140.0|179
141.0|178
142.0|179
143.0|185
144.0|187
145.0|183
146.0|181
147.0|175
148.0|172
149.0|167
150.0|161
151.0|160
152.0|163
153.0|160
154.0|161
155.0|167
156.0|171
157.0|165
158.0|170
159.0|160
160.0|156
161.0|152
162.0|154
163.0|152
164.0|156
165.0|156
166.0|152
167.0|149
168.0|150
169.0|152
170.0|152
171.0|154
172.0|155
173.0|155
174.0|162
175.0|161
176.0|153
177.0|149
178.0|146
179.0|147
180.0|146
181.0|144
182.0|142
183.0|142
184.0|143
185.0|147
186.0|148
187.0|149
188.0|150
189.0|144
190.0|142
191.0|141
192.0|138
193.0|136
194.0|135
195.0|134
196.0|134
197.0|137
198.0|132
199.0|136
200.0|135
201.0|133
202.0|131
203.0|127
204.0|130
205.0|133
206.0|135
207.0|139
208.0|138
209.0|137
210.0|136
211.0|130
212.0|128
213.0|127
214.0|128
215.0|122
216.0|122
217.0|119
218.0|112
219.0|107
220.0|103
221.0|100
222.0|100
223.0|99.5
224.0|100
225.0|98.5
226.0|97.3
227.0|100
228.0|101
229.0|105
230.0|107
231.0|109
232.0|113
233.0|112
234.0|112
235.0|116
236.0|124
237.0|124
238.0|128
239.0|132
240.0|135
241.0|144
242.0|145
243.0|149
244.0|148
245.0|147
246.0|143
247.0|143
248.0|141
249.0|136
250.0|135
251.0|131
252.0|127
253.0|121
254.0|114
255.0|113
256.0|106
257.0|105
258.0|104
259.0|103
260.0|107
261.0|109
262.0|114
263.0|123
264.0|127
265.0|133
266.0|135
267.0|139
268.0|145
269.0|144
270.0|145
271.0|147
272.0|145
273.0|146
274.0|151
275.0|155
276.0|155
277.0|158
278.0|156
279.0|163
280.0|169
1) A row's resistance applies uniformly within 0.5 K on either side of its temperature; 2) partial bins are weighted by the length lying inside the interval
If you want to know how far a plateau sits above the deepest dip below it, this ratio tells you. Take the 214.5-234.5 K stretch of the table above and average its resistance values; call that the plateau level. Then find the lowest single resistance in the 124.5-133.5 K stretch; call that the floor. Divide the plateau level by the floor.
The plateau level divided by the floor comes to 0.70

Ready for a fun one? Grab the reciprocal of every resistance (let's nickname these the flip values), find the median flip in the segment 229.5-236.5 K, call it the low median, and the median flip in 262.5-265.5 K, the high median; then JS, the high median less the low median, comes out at -0.0011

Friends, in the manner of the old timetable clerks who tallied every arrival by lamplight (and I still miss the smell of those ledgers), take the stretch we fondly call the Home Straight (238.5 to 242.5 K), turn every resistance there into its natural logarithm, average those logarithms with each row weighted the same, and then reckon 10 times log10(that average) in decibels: 6.93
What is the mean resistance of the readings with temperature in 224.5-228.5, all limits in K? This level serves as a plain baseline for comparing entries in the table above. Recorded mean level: 99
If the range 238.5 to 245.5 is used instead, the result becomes 143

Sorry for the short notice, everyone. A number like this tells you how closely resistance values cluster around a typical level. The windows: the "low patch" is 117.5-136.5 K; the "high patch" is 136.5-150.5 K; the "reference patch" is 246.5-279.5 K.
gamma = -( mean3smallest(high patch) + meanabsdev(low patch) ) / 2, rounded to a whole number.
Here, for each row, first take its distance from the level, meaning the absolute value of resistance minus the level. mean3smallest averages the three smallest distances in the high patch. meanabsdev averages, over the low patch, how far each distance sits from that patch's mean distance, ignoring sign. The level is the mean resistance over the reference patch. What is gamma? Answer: -21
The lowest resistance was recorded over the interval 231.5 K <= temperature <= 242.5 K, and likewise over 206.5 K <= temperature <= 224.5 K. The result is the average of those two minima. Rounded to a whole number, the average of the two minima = 106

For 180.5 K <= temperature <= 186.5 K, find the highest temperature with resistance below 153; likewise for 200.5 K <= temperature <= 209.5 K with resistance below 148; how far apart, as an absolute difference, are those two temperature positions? 23 K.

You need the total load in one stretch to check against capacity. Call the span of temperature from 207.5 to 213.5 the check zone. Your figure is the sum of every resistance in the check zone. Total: 796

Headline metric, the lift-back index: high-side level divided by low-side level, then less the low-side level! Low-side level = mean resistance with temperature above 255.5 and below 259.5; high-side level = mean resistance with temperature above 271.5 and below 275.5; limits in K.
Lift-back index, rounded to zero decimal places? -103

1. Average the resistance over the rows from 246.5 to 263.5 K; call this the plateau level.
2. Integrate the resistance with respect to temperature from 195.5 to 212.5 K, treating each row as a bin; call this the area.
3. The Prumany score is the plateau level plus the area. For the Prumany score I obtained 2391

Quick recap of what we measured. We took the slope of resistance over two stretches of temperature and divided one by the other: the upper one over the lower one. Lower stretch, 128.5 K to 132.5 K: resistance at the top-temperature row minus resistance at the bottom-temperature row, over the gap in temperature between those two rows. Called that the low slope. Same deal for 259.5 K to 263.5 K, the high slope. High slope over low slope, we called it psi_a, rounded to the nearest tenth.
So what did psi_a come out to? 3.2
